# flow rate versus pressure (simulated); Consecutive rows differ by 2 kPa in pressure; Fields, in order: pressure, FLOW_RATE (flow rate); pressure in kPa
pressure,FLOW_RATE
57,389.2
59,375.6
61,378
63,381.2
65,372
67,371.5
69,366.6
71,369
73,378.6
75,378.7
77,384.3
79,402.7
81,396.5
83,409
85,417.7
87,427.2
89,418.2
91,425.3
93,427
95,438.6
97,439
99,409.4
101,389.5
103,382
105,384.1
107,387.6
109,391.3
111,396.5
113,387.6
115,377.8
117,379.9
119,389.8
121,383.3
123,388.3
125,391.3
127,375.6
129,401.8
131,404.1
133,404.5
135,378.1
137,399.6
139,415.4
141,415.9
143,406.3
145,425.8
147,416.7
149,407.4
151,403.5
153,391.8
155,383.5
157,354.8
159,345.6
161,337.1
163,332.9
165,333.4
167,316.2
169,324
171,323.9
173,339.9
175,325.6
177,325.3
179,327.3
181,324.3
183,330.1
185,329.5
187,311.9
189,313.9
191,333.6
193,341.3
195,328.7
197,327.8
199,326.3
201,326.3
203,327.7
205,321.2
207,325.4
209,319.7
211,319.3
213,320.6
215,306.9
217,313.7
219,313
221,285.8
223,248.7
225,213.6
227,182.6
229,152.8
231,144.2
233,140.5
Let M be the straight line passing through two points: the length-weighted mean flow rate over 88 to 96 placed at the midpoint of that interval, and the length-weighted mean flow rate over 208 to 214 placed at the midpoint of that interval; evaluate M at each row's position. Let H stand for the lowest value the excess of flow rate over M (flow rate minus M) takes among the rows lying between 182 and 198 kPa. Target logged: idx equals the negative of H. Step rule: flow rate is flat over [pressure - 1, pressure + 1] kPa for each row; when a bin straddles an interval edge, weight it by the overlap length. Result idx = 30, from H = -30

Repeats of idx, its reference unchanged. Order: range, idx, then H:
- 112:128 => 29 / -29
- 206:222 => 25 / -25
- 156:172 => 43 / -43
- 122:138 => 20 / -20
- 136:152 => -13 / 13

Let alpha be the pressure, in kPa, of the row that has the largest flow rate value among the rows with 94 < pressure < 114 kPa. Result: 97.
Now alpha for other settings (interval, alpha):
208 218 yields 213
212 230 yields 213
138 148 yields 145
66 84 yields 83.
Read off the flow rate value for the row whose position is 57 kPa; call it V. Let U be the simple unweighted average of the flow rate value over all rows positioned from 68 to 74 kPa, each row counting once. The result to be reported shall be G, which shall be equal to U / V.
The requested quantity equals 0.95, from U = 371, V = 389.2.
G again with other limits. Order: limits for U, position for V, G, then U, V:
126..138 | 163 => 1.18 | 394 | 332.9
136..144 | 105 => 1.07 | 409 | 384.1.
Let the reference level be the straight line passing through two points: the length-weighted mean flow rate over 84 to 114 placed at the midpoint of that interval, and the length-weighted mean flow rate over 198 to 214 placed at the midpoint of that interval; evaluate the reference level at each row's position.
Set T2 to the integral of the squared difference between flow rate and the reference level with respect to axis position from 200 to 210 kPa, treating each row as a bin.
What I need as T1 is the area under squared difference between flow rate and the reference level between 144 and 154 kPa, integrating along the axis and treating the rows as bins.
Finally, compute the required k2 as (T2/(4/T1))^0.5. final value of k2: 449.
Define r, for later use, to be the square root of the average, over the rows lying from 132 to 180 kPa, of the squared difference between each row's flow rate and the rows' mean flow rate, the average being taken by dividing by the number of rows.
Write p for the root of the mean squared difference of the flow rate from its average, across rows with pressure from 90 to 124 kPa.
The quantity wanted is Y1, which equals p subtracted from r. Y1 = 18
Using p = 20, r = 38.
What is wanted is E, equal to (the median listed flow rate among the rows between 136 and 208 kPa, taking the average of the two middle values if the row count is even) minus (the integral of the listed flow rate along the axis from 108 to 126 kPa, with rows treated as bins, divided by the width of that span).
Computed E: -56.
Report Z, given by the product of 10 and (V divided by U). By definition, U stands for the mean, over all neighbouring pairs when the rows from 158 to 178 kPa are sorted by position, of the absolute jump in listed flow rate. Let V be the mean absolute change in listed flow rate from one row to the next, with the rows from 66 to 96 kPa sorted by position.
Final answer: 10.0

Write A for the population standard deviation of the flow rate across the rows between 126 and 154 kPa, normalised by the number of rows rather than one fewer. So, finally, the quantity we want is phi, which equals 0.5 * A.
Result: 6.8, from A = 13.5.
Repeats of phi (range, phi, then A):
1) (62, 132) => 9.8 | 19.6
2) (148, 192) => 13.9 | 27.9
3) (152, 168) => 12.2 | 24.5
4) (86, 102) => 7.6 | 15.2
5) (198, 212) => 1.6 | 3.3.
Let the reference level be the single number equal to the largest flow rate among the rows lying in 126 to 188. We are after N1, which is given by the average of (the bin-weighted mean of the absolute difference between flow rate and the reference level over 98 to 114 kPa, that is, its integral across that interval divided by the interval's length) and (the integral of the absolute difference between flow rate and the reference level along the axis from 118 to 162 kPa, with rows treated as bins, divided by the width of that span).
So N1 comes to 34.4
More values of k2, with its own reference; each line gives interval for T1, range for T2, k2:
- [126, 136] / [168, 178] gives 1913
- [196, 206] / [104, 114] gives 141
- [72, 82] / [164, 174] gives 5246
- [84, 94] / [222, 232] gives 5672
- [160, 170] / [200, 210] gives 299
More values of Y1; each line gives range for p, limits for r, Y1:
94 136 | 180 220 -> -9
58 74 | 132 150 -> 8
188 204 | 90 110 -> 15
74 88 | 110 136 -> -6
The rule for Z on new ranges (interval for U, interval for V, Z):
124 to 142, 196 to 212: 2.1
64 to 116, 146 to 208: 9.5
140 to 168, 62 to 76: 4.1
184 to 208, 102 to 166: 13.9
